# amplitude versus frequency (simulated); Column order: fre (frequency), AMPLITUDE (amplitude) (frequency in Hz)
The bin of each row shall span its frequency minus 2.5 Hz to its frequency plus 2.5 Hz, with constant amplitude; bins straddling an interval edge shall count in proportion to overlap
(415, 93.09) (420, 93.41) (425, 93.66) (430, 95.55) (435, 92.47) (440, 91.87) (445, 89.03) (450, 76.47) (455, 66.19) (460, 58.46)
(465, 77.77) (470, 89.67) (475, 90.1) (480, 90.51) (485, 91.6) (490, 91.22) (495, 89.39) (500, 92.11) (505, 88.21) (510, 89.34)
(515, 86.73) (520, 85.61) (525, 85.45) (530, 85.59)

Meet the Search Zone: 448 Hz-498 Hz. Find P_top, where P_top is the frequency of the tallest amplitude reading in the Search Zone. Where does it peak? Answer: 485 Hz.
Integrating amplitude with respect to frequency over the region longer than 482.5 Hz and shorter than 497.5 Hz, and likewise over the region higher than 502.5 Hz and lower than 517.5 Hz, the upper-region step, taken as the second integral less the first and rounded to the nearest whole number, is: -40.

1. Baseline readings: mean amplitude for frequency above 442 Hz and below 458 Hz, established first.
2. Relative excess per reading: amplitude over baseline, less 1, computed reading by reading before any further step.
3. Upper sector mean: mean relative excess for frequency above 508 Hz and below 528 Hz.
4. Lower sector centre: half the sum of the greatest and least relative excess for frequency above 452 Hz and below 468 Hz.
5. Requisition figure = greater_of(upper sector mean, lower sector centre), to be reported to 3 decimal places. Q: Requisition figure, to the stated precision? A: 0.124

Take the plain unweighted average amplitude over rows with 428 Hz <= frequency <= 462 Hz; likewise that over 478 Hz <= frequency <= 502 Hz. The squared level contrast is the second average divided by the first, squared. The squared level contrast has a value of 1.2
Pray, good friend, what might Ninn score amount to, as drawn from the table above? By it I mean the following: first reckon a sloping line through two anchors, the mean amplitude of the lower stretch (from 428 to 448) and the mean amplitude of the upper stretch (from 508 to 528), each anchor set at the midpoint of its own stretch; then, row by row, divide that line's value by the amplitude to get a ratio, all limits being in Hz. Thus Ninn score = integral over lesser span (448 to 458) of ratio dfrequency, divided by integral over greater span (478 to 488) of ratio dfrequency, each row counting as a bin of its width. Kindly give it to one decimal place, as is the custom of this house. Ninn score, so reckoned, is 1.3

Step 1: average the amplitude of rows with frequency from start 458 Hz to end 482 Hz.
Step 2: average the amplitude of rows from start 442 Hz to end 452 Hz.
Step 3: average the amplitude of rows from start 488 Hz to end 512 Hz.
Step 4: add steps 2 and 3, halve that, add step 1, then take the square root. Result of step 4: 13.0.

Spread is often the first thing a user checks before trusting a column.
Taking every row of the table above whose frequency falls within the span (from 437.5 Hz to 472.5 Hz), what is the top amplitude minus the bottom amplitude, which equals 33.4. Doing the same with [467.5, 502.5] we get 2.7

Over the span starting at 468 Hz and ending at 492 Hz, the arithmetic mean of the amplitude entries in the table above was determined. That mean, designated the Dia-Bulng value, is 91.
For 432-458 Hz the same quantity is 83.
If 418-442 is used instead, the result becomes 93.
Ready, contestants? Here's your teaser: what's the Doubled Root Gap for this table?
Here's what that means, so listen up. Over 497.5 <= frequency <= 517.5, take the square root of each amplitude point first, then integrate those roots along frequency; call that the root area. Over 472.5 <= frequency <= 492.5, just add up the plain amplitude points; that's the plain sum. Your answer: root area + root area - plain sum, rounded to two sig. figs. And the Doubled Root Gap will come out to 14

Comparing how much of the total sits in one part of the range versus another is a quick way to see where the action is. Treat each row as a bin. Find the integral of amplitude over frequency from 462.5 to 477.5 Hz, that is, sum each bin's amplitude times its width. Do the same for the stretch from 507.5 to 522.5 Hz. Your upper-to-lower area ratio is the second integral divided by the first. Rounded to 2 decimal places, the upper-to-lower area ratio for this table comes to 1.02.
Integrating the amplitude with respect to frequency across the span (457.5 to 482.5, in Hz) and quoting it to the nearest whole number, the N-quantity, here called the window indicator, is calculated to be 2033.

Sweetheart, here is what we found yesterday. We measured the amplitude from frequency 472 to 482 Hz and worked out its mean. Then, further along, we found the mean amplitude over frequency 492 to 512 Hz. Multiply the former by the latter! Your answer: 8106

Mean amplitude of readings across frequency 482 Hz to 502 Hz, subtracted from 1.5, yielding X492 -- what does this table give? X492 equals -90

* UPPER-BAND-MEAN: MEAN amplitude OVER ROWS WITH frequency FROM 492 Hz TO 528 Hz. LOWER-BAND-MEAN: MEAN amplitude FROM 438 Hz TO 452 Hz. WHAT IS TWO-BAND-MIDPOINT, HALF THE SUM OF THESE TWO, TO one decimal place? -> 87.0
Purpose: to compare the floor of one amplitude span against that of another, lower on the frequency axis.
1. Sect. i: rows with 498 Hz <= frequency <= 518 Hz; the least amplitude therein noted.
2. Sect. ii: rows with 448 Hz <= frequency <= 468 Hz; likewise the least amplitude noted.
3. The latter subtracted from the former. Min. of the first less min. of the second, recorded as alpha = 28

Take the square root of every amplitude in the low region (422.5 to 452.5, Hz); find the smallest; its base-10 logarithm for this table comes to 0.942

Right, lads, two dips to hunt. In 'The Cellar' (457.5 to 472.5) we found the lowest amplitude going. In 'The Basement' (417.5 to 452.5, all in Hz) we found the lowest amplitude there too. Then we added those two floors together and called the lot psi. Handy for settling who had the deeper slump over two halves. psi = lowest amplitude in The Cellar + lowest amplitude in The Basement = 135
